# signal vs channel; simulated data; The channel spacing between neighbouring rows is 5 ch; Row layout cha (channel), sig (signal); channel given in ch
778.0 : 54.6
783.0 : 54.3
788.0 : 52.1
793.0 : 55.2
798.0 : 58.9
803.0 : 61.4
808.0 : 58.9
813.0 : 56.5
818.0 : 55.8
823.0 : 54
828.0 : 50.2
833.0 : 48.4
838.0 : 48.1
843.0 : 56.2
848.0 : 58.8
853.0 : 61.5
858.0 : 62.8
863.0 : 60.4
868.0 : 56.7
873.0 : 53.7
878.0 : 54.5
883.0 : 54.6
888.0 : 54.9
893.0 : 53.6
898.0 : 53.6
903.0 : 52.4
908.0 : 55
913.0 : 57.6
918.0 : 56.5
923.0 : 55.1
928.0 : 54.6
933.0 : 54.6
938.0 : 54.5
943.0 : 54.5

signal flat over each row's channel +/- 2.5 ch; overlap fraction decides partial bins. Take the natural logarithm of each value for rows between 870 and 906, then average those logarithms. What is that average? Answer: 3.99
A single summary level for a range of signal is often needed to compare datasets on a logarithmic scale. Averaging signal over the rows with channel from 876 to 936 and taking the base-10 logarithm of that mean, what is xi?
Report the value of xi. 1.738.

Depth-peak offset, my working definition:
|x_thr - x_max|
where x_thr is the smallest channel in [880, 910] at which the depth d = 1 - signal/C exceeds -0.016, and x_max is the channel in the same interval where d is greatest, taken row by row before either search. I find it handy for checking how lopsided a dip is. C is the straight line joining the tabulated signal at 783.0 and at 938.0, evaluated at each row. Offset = 20 ch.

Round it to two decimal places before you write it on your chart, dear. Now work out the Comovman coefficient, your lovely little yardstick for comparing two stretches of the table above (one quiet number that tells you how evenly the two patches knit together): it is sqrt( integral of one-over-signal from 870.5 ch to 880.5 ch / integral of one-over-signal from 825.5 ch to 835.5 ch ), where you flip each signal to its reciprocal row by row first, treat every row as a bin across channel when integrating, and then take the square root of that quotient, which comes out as 0.95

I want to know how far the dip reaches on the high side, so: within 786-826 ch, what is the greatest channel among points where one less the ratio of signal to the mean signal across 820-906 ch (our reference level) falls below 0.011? 818.0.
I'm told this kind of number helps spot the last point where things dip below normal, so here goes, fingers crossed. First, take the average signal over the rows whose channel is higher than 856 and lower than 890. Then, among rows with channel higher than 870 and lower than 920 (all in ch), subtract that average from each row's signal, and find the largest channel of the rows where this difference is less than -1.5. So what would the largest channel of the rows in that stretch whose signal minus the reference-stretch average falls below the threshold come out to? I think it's 908.0 ch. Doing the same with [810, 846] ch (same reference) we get 838.0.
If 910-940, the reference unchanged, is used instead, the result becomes 938.0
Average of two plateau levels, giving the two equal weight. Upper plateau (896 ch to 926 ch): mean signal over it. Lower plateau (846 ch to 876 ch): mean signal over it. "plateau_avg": 57.0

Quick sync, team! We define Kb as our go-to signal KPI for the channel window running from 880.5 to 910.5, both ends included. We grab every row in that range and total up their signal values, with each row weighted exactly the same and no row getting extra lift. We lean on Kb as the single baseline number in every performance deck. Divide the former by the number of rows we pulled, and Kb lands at 54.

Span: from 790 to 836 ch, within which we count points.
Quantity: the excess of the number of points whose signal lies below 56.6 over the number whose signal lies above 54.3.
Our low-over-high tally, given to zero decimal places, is 0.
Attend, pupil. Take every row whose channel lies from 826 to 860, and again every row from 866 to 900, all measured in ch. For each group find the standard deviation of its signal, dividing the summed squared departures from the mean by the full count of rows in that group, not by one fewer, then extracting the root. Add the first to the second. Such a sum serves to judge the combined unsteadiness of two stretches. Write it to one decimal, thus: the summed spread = 6.8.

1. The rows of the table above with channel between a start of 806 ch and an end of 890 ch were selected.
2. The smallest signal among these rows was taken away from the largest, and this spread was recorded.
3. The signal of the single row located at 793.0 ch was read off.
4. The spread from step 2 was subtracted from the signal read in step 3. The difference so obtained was 40.5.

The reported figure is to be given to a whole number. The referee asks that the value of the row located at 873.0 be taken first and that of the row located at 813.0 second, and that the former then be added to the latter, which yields 110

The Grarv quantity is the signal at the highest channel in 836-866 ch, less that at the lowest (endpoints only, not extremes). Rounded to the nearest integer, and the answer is 12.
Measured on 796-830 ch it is -9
